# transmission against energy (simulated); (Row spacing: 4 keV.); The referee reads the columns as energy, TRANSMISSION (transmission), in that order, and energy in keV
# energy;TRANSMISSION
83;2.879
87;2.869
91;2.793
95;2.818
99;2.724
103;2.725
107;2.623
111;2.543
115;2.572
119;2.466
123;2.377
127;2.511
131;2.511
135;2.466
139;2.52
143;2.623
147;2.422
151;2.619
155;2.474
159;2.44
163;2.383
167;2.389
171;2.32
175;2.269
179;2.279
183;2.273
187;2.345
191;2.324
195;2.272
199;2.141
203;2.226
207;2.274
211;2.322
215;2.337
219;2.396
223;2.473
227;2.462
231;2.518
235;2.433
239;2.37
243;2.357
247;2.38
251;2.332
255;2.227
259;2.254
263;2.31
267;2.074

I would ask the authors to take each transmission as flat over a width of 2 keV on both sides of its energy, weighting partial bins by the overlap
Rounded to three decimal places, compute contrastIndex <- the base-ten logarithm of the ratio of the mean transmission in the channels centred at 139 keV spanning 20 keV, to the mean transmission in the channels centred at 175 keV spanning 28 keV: 0.033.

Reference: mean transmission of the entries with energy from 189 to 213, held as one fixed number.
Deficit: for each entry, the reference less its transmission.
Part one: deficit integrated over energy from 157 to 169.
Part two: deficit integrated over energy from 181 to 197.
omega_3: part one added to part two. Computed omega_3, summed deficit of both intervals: -2.4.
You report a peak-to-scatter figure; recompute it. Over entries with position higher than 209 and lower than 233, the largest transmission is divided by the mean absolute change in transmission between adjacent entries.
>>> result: 58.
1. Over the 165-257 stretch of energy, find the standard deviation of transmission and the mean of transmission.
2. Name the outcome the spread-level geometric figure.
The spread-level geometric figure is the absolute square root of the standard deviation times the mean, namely 0.45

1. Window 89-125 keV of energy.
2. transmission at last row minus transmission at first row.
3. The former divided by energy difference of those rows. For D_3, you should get -0.013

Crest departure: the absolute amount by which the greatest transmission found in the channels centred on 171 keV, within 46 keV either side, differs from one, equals 1.62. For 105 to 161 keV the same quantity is 1.62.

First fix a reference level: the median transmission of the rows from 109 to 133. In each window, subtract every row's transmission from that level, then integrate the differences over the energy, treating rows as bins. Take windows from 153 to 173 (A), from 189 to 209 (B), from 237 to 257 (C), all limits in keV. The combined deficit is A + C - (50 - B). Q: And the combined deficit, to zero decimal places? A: -39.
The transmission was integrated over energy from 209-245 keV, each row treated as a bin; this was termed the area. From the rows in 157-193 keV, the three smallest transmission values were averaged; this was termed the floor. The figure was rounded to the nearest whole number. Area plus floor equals 89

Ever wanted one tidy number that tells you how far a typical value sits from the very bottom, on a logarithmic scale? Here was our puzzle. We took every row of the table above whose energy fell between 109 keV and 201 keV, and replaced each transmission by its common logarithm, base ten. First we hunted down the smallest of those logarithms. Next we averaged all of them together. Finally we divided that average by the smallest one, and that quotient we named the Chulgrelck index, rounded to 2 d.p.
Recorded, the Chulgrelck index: 1.16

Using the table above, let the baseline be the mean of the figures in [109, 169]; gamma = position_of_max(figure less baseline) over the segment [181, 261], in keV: 231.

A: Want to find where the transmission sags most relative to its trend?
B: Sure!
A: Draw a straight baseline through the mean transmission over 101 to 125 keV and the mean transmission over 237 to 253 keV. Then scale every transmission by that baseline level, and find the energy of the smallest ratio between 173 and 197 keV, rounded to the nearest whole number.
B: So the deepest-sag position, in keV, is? 175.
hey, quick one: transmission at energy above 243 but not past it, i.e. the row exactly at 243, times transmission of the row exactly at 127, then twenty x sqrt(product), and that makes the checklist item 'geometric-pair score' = 48.7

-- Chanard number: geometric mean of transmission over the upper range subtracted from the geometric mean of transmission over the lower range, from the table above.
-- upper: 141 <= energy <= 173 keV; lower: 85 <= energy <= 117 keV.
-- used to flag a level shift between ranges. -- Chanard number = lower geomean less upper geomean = 0.25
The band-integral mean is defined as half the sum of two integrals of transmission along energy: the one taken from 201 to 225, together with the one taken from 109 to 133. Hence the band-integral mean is 58.0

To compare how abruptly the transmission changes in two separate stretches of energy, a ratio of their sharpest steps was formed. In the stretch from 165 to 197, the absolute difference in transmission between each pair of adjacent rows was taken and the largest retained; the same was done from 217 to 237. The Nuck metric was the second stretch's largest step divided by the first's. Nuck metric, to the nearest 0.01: 1.18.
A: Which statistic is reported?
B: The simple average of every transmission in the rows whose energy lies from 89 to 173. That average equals 2.54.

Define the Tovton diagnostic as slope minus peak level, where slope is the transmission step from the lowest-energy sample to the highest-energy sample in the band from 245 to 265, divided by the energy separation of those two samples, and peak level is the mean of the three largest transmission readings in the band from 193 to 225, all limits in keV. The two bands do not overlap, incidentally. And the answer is -2.41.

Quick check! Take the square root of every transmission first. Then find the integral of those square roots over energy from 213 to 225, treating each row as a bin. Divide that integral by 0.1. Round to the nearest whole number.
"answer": 186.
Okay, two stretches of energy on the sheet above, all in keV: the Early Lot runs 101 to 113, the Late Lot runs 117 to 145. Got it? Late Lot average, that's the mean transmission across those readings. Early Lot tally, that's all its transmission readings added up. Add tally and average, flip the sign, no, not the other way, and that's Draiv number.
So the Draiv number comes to -10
